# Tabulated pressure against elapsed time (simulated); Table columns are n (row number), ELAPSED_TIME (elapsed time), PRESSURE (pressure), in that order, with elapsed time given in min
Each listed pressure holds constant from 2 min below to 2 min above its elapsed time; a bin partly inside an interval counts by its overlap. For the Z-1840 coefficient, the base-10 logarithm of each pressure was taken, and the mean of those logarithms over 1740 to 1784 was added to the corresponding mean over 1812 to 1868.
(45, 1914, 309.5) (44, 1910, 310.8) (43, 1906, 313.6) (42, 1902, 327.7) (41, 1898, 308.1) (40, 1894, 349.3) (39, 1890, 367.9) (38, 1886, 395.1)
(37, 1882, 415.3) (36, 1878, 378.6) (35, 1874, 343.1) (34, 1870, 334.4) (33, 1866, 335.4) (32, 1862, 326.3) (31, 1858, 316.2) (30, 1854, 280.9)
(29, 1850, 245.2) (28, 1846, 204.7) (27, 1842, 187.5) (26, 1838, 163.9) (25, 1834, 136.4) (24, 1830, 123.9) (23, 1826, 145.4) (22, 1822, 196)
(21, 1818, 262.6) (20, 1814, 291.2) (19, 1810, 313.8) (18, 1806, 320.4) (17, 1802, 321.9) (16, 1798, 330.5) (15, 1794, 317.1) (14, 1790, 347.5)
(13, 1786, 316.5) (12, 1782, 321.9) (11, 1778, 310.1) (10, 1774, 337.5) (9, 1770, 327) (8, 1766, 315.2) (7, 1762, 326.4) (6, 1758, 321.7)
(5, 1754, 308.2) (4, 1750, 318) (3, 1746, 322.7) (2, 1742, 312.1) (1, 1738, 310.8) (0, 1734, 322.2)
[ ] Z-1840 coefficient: 4.84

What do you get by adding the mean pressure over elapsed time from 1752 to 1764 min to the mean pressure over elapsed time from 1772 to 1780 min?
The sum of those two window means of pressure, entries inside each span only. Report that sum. 643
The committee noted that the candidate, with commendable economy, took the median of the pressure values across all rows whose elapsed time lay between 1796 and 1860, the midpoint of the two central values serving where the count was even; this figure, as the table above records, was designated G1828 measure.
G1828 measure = 254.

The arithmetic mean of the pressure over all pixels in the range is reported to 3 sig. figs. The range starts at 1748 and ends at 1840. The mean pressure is 281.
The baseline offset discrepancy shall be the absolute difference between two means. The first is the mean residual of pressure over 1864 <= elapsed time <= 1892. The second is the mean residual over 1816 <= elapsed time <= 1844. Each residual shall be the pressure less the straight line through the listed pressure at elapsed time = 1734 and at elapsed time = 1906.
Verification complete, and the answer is 196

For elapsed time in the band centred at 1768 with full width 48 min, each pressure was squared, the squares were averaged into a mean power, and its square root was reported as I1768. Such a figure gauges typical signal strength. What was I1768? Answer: 323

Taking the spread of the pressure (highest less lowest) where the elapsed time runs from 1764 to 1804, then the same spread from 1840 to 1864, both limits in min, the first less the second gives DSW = -101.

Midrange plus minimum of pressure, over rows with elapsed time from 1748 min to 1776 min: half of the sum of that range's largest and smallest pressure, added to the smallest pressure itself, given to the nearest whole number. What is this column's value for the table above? 631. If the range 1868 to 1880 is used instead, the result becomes 691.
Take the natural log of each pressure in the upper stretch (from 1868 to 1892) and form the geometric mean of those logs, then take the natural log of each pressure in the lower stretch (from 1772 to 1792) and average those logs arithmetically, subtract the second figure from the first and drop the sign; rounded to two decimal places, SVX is 0.13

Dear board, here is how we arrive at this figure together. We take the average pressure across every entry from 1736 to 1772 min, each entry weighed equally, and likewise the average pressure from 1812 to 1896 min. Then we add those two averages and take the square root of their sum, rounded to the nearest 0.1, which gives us 24.4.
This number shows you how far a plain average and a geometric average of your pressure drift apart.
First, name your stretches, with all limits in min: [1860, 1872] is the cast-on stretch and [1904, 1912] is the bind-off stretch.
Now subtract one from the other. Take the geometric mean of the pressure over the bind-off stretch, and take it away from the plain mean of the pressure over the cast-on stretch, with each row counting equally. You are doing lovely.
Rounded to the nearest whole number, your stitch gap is 20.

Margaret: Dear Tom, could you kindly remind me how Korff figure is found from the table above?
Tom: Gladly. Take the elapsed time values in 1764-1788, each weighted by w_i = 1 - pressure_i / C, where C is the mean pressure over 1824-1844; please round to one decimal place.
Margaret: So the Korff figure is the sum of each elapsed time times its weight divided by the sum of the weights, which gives 1775.9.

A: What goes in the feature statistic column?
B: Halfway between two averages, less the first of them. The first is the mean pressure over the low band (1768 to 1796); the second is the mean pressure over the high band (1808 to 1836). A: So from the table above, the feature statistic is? -58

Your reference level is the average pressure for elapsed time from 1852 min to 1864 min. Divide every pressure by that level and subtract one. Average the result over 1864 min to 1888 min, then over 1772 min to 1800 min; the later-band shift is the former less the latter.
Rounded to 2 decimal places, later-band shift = 0.13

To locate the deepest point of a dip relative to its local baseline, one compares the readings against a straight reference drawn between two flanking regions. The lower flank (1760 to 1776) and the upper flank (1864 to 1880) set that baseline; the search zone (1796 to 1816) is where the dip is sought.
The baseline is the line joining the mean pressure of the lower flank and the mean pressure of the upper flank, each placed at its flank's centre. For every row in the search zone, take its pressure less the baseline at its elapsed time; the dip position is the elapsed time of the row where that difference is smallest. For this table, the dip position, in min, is 1814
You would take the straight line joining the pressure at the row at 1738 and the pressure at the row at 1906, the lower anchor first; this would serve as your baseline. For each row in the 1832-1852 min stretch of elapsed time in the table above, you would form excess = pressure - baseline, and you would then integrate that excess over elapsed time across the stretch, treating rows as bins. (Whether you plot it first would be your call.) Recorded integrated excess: -2500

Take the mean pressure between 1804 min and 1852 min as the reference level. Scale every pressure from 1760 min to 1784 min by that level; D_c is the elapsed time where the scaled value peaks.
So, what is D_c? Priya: 1774 min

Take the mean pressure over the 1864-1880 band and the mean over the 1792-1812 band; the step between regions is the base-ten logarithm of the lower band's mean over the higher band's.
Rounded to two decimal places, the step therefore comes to -0.04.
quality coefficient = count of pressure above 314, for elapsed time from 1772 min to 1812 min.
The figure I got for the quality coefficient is 8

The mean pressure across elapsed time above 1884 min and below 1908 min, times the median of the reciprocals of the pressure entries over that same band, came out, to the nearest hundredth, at 1.02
